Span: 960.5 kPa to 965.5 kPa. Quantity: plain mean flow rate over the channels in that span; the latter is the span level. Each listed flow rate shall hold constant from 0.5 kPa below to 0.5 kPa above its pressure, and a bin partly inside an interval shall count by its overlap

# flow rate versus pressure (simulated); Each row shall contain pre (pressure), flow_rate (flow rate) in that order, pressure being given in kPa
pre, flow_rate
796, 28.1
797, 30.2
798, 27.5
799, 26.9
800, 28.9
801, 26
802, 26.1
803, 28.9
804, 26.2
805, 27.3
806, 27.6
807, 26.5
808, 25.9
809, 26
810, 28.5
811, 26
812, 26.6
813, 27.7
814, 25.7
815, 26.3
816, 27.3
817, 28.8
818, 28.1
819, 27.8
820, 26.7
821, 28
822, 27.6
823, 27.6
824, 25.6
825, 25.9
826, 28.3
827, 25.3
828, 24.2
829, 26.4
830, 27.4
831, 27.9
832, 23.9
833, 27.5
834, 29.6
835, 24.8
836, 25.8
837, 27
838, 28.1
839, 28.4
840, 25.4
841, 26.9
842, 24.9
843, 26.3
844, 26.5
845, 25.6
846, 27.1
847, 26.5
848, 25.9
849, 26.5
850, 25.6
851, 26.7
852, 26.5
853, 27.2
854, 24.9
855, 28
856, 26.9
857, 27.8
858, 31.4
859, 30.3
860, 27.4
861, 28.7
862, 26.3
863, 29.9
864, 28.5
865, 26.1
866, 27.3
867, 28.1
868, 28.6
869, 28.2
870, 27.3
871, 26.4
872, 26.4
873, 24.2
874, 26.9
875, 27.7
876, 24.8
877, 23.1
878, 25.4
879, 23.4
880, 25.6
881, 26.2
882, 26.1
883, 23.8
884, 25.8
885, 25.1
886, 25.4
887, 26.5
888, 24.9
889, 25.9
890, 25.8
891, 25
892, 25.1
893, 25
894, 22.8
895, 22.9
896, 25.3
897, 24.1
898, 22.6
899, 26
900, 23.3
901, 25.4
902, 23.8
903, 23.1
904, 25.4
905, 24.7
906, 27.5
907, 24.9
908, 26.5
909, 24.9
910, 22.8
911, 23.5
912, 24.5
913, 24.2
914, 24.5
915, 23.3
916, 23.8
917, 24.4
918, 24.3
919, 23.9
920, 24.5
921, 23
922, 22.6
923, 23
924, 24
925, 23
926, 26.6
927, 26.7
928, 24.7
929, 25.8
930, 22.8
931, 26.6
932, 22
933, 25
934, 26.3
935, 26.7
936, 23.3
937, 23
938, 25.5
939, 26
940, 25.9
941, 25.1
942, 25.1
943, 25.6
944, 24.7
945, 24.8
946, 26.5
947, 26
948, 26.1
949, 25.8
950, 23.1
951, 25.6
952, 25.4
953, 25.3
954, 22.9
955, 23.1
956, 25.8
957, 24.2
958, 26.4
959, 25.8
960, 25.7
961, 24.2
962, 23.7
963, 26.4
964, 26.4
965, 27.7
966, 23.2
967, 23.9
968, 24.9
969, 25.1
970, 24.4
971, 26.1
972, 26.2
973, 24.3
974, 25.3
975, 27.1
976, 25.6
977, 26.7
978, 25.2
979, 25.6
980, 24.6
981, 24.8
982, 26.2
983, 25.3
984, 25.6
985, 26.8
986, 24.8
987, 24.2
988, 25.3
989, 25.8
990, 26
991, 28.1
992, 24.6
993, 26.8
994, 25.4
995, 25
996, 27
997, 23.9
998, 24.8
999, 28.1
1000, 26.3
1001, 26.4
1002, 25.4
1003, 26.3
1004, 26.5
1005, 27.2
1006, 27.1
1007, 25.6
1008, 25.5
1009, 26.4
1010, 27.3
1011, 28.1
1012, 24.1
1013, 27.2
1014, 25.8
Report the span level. 25.7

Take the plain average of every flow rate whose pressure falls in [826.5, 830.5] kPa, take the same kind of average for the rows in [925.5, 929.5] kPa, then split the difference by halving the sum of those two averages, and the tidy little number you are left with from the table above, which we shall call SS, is 25.89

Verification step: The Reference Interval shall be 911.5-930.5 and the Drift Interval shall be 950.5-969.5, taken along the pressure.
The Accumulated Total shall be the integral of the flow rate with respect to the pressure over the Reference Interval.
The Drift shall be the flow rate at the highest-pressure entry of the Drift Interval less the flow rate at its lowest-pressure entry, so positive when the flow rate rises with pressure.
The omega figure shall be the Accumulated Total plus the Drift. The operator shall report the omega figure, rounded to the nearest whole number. 459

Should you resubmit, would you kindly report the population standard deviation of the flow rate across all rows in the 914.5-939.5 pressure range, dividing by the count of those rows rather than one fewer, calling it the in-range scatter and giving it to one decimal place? 1.5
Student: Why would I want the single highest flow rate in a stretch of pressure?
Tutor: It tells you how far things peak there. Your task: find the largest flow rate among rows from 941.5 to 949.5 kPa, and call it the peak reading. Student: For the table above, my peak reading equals 26.5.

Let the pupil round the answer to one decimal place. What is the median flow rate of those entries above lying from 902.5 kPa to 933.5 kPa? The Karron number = 24.4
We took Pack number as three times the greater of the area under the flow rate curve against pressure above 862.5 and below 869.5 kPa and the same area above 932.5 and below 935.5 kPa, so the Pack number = 590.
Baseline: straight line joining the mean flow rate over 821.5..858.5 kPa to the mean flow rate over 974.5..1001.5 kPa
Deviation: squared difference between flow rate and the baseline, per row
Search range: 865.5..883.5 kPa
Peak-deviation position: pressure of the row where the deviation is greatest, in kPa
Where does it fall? 877 kPa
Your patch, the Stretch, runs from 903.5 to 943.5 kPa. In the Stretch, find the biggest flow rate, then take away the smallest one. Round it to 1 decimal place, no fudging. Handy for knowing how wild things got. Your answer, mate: 5.5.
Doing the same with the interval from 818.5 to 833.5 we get 4.4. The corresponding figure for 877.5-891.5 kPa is 3.1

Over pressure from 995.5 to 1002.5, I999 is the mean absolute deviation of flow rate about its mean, 1.1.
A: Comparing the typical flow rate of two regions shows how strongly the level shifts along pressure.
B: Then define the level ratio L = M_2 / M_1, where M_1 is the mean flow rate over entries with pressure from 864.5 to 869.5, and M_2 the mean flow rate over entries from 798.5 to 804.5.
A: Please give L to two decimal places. 0.98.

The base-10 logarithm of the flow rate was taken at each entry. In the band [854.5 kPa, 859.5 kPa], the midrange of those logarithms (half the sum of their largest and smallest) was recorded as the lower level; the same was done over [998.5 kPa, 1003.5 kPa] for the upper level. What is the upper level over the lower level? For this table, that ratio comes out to 0.98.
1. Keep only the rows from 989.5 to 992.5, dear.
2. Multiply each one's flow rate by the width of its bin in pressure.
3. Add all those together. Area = 78.7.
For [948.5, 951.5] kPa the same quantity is 74.5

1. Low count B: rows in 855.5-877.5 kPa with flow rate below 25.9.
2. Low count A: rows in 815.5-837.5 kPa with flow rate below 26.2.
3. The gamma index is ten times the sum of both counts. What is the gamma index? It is 100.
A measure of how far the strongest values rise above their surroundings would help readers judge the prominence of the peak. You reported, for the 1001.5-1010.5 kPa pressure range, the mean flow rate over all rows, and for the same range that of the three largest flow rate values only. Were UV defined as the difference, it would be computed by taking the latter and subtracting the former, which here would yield 0.83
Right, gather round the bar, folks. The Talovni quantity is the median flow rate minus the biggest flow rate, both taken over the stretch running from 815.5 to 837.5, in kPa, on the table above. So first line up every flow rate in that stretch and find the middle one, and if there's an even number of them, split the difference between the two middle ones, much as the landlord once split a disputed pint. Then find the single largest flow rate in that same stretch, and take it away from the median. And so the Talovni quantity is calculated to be -2.25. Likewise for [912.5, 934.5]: -2.45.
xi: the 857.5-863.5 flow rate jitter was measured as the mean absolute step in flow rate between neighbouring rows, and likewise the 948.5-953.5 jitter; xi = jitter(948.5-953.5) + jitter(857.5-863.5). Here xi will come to 3.6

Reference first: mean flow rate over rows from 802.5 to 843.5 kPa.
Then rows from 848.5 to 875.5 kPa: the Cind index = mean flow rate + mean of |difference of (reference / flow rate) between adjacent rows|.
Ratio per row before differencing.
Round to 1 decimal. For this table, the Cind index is 27.5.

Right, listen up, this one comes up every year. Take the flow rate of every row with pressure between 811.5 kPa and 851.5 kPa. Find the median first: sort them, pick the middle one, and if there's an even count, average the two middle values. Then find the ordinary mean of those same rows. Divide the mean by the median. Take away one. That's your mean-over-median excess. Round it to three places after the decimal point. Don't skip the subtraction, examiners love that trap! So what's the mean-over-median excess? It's 0.002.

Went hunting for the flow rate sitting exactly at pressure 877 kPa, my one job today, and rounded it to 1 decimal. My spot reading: 23.1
